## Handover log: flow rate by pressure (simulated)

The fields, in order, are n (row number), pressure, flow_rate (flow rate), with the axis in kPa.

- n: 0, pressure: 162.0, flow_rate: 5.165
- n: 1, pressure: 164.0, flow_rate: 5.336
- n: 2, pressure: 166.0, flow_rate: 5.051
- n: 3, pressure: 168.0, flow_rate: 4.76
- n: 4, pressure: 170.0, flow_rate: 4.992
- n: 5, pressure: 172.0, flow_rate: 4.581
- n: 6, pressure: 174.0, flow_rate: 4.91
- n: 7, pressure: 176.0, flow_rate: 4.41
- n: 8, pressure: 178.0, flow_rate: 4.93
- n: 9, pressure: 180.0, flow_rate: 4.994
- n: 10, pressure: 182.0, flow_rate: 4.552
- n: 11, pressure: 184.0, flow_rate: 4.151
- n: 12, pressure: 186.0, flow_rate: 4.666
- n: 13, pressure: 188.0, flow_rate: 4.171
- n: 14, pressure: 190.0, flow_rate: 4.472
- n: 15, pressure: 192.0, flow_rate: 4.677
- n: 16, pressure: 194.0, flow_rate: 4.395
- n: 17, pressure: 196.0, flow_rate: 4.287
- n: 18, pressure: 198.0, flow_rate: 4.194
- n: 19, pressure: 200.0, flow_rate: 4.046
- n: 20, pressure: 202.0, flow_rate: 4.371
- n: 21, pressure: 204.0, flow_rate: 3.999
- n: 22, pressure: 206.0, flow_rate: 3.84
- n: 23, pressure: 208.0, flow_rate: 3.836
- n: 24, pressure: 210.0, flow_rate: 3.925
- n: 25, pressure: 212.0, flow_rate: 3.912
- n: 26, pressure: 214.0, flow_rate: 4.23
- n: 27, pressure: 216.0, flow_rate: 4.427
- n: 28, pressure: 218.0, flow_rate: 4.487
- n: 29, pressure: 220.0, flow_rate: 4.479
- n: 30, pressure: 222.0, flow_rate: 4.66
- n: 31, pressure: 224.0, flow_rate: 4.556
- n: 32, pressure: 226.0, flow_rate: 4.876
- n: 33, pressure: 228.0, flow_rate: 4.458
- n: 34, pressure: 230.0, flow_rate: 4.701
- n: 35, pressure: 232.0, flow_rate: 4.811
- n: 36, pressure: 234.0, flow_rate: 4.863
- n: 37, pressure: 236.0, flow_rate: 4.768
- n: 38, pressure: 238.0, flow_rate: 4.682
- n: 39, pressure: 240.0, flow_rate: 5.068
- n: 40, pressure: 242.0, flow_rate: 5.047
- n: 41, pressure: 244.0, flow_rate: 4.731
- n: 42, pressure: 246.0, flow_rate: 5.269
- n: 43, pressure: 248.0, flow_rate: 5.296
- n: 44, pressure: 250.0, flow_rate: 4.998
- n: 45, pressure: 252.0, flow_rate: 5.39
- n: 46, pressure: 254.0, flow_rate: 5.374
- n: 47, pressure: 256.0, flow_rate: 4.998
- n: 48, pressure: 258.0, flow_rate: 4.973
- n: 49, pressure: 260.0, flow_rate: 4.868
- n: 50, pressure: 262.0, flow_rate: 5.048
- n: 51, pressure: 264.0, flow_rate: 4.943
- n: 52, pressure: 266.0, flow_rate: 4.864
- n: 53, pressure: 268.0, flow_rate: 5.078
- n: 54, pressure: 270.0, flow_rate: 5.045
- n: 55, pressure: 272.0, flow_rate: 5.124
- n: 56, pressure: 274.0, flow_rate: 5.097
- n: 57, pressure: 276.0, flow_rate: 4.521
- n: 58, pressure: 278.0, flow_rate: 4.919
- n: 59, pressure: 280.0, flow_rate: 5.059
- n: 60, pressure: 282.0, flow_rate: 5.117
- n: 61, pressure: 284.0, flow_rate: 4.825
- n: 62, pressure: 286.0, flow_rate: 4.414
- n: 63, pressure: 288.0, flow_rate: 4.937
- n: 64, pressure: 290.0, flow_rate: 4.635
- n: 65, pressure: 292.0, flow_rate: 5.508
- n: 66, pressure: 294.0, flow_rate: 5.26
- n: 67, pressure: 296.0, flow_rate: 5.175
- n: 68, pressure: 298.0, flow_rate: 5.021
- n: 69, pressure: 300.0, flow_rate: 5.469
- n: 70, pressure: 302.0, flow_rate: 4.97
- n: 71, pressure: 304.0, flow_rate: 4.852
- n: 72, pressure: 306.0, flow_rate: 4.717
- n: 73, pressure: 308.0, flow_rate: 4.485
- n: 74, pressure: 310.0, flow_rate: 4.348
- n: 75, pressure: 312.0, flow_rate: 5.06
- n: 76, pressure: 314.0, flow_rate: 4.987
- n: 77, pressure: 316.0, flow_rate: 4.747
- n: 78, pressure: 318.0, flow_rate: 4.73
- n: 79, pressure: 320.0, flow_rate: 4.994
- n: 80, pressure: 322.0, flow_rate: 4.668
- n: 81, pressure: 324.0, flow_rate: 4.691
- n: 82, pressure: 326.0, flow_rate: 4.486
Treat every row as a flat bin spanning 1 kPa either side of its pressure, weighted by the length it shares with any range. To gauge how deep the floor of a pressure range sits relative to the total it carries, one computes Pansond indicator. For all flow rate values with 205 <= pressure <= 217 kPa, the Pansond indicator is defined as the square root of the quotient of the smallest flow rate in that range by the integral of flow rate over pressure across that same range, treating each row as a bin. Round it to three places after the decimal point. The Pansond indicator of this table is 0.282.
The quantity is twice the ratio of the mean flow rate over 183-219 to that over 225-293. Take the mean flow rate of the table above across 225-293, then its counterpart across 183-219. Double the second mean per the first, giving 1.71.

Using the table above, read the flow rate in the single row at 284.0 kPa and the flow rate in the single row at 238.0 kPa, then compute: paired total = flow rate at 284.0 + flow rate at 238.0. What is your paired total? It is 9.5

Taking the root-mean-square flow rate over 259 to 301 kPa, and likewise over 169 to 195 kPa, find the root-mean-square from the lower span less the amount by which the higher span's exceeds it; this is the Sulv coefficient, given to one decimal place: 4.2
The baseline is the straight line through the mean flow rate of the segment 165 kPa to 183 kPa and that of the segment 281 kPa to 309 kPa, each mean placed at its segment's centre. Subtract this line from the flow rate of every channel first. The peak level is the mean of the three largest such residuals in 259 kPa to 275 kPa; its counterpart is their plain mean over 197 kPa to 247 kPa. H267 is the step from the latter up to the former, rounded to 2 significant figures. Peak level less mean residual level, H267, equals 0.55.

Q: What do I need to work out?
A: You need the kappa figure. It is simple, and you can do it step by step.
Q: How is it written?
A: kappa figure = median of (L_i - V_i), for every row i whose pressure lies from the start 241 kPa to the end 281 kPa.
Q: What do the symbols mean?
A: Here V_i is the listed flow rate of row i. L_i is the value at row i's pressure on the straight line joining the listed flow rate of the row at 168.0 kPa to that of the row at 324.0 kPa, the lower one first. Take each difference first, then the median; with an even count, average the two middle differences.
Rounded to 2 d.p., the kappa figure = -0.32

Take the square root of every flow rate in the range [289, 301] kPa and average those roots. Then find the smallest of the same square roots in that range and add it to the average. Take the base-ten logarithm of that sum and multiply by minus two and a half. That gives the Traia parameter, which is -1.615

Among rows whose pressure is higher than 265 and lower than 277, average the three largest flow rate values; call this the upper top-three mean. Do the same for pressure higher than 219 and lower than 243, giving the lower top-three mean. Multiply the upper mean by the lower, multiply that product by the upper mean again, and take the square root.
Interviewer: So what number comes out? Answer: 11.4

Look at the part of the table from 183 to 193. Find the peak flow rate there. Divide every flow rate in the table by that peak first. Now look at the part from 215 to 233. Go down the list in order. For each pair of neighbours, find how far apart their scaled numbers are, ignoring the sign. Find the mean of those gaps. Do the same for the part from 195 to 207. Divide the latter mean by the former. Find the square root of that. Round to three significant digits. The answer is 1.10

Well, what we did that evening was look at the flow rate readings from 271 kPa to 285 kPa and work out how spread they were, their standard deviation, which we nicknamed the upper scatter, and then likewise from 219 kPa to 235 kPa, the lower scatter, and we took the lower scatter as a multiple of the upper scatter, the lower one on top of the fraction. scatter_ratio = 0.76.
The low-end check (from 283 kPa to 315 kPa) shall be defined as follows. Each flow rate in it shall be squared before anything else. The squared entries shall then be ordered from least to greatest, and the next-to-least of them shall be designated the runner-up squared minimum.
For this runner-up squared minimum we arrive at 19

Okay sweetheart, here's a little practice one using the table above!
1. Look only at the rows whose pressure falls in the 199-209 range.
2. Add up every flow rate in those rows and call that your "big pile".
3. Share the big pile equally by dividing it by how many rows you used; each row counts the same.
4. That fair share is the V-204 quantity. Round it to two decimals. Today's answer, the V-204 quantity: 4.02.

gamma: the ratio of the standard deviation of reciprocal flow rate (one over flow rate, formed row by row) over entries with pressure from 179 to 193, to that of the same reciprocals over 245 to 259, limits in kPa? 2.08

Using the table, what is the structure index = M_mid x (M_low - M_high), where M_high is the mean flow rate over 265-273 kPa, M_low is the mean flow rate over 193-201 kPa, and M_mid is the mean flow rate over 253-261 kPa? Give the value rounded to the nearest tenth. -4.0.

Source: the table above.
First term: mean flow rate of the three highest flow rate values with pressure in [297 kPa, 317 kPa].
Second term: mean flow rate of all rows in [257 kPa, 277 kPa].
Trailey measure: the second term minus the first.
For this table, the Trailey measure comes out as -0.2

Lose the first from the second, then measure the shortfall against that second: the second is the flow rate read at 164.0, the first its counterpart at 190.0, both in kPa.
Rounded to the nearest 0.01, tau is 0.16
